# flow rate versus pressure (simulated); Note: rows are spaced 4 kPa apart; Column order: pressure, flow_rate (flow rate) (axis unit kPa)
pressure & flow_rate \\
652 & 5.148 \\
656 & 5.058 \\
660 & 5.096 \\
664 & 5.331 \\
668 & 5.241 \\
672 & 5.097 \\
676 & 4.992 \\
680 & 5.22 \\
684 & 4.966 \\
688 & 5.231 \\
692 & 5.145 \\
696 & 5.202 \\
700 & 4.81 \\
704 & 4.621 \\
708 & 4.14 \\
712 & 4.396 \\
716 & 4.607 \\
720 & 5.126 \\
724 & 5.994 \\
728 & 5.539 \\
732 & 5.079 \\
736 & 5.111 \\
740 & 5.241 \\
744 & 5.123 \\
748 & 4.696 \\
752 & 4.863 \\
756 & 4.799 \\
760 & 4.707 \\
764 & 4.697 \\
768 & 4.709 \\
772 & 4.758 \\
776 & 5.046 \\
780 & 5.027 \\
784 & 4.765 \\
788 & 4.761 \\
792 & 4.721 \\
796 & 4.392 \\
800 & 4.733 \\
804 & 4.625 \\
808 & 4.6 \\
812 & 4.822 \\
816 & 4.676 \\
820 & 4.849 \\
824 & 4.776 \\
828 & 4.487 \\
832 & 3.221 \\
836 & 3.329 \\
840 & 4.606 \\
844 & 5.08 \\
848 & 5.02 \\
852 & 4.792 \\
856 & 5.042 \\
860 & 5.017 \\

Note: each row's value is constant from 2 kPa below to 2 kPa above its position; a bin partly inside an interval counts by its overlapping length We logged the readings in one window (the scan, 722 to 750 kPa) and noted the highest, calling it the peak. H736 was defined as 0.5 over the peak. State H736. 0.083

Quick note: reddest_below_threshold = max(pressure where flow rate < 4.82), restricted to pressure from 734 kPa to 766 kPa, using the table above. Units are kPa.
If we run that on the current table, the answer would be 764 kPa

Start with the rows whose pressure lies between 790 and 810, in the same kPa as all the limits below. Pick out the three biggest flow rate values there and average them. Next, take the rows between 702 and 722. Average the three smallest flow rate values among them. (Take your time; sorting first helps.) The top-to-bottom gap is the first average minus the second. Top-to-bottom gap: 0.31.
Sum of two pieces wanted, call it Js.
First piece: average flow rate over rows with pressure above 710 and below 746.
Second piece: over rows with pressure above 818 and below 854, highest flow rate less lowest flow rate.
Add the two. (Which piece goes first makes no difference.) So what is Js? 7.0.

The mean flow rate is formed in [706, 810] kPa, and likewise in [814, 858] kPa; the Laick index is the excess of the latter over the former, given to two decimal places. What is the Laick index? -0.32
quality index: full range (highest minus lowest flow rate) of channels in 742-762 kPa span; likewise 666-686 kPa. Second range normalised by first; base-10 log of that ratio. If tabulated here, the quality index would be -0.19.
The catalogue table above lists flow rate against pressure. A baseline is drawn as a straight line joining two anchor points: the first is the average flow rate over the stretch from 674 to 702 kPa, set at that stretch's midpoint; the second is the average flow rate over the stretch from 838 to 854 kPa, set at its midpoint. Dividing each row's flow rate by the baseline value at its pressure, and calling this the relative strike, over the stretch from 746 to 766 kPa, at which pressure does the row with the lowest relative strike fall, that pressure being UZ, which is 748 kPa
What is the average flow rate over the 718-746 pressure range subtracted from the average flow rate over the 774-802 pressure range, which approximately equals -0.5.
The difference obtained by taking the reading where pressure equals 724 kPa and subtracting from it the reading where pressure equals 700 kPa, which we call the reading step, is 1.2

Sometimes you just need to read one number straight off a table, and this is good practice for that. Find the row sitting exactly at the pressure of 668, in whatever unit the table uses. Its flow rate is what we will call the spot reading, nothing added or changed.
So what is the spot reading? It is 5.241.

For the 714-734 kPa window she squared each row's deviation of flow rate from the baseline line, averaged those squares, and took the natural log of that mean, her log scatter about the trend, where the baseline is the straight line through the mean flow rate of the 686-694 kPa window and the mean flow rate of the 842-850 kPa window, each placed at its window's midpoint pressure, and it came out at -1.5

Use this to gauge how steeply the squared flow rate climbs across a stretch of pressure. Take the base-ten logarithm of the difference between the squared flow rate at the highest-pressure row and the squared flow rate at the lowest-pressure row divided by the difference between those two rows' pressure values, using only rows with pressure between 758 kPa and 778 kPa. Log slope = -0.68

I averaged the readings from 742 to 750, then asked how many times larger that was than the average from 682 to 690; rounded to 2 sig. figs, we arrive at 0.96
